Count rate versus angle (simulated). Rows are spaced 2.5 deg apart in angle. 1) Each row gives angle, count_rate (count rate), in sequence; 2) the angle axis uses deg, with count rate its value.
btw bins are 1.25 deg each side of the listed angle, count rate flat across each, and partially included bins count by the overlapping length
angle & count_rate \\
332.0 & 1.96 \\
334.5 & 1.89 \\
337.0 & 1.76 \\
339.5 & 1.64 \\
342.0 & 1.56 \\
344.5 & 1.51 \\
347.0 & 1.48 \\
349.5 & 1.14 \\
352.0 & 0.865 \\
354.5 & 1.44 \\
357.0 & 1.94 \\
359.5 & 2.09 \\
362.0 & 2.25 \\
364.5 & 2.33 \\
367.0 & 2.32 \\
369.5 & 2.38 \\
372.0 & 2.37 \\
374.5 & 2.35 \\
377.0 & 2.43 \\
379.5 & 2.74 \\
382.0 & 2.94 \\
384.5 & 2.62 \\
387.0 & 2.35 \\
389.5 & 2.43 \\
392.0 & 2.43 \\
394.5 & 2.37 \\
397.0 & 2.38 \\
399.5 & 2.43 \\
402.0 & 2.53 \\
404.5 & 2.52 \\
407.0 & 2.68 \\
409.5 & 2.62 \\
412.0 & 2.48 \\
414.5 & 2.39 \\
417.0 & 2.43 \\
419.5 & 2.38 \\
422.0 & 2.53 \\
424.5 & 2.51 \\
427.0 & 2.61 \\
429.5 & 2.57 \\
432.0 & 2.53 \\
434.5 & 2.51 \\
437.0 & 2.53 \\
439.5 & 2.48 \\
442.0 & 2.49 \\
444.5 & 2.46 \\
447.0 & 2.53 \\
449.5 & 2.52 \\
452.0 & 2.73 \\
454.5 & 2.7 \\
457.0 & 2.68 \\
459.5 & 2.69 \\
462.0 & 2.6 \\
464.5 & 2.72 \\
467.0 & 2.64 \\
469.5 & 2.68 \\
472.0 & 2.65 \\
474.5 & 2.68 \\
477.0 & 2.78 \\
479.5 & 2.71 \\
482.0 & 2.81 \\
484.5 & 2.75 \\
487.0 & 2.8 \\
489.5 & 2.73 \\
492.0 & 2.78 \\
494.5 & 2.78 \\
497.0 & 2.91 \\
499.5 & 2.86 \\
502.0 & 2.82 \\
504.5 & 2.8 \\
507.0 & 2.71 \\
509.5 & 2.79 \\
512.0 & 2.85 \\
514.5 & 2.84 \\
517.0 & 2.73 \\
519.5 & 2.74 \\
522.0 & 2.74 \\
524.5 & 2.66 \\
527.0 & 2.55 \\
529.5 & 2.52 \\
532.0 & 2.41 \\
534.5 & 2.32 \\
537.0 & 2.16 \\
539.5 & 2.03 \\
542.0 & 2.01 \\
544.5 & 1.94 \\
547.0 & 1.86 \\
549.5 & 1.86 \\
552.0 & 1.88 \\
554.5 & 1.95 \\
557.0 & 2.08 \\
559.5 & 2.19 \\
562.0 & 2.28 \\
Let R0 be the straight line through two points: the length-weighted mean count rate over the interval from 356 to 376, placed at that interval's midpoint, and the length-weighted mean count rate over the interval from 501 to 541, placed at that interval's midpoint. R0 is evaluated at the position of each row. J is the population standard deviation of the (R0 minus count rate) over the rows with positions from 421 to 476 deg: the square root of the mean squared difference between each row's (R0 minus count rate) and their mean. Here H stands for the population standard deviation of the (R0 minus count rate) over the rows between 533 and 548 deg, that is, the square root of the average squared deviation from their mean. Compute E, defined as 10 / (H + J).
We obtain 44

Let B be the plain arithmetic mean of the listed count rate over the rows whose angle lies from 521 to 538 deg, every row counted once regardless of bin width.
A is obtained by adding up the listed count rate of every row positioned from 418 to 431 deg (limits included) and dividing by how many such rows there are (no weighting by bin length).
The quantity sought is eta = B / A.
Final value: 0.98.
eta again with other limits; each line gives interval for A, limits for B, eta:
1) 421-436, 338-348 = 0.61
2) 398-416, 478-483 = 1.09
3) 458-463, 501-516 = 1.06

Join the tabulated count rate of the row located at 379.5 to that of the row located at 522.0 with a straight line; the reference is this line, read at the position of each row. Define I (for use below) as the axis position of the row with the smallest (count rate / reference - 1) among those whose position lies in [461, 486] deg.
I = 462.0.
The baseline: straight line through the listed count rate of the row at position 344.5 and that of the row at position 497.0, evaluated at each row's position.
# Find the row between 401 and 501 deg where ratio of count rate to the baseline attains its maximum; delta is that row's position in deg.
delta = 407.0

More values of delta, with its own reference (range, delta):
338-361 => 359.5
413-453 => 427.0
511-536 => 512.0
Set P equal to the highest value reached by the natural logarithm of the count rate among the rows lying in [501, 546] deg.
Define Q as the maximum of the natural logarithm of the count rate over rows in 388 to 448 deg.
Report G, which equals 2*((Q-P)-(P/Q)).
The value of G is -2.25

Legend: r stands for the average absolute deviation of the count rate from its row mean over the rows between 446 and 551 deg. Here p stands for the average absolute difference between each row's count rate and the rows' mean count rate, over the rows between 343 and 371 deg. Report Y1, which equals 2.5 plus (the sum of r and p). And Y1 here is 3.2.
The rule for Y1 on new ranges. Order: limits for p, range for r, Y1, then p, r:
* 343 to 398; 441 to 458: 3.0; 0.4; 0.10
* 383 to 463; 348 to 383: 3.0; 0.1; 0.44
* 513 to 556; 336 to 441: 3.2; 0.3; 0.34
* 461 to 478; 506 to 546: 2.8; 0.0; 0.27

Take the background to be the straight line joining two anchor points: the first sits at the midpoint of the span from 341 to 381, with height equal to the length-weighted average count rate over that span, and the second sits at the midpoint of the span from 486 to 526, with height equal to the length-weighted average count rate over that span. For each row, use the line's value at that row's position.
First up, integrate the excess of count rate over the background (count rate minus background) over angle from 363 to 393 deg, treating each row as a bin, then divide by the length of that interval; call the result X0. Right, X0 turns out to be 0.42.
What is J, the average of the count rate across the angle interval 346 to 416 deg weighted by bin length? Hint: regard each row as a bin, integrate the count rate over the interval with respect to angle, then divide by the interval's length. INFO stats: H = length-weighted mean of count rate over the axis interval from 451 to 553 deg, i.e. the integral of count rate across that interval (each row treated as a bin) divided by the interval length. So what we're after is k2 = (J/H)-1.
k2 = -0.12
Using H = 2.6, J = 2.3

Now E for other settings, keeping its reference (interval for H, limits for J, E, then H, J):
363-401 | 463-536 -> 31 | 0.17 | 0.15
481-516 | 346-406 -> 20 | 0.05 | 0.46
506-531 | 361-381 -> 41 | 0.12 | 0.13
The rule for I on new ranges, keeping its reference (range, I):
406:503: 419.5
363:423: 367.0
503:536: 534.5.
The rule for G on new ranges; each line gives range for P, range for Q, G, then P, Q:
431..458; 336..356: -4.43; 1.004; 0.57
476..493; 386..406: -2.44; 1.033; 0.93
